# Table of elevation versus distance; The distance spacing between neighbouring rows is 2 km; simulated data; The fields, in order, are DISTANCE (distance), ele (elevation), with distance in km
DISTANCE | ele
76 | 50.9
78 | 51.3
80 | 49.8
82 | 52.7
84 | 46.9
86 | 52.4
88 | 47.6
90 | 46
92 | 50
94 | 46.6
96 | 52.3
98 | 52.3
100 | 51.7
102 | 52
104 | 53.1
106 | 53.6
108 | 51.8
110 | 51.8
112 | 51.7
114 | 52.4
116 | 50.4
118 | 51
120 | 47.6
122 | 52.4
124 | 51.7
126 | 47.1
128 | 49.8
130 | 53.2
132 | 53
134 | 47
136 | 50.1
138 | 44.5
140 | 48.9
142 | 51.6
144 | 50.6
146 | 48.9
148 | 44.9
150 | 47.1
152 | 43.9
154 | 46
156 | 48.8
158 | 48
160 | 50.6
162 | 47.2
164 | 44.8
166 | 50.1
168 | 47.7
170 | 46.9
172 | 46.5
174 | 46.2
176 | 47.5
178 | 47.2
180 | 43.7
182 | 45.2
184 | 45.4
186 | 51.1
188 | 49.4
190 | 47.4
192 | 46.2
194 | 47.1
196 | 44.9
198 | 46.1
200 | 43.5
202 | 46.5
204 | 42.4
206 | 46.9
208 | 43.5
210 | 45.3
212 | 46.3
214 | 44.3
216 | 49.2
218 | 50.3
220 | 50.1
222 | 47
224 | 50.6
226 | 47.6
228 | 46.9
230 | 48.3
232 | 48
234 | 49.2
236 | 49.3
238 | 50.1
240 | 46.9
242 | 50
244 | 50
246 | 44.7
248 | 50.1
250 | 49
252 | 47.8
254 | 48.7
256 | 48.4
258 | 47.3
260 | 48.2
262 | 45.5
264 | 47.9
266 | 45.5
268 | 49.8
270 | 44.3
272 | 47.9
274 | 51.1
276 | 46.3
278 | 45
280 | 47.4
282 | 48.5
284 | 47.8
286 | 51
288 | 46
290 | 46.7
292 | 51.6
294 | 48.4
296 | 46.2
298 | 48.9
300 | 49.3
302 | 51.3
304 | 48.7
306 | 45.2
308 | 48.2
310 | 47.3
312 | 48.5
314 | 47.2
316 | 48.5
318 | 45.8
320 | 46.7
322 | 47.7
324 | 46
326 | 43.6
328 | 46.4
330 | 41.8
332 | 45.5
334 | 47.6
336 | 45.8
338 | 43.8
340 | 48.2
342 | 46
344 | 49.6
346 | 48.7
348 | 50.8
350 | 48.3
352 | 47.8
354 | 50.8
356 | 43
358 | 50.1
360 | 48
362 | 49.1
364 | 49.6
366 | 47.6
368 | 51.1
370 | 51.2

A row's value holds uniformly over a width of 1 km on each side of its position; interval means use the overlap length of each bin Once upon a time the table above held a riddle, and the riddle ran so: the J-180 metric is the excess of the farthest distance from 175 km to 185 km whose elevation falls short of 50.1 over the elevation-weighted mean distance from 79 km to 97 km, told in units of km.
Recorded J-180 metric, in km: 96.0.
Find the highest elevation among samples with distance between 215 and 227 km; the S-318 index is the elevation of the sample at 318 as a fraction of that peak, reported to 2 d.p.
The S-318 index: 0.91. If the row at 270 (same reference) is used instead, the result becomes 0.88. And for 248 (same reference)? 0.99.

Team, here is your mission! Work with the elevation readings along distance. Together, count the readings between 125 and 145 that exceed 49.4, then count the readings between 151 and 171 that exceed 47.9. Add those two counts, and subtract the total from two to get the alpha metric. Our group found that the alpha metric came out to -8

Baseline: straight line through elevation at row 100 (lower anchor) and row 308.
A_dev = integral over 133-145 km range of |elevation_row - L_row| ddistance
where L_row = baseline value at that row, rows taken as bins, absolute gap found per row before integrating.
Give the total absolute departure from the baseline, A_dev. 30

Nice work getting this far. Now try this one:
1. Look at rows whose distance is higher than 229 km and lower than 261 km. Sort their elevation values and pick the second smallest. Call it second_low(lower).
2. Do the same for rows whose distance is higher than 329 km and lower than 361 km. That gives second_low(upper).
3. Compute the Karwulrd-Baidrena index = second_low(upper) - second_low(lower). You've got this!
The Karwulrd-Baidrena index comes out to -3.9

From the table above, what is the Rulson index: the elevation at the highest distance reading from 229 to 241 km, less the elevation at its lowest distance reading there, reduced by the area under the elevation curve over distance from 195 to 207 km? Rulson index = -542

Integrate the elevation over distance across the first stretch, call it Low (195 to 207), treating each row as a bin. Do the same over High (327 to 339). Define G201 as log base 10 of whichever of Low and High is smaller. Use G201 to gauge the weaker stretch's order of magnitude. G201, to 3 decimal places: 2.733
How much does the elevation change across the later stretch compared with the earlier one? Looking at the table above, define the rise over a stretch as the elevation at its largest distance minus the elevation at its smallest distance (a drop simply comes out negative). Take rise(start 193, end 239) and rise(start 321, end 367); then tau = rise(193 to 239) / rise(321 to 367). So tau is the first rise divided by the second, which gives -30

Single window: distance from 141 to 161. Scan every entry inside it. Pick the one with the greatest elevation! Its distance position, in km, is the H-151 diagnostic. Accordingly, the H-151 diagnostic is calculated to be 142 km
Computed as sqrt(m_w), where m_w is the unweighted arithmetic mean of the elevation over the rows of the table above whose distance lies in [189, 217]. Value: 6.76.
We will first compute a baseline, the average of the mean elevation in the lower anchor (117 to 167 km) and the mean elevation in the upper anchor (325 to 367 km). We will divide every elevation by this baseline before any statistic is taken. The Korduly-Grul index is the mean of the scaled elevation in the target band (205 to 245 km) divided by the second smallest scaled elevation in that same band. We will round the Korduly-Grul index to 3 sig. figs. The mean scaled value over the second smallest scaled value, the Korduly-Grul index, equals 1.08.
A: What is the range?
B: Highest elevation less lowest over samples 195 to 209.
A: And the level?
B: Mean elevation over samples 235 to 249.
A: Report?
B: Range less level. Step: -44.2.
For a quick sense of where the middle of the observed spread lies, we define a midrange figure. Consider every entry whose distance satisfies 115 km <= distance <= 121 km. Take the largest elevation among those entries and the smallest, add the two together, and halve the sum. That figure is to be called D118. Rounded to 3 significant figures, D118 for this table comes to 49.3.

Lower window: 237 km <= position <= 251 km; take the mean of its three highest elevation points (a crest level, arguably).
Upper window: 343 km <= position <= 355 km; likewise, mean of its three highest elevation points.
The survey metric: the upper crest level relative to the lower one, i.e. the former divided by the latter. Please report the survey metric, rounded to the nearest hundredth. 1.01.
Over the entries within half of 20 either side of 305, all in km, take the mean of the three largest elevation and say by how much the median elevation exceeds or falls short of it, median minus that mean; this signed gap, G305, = -1.5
